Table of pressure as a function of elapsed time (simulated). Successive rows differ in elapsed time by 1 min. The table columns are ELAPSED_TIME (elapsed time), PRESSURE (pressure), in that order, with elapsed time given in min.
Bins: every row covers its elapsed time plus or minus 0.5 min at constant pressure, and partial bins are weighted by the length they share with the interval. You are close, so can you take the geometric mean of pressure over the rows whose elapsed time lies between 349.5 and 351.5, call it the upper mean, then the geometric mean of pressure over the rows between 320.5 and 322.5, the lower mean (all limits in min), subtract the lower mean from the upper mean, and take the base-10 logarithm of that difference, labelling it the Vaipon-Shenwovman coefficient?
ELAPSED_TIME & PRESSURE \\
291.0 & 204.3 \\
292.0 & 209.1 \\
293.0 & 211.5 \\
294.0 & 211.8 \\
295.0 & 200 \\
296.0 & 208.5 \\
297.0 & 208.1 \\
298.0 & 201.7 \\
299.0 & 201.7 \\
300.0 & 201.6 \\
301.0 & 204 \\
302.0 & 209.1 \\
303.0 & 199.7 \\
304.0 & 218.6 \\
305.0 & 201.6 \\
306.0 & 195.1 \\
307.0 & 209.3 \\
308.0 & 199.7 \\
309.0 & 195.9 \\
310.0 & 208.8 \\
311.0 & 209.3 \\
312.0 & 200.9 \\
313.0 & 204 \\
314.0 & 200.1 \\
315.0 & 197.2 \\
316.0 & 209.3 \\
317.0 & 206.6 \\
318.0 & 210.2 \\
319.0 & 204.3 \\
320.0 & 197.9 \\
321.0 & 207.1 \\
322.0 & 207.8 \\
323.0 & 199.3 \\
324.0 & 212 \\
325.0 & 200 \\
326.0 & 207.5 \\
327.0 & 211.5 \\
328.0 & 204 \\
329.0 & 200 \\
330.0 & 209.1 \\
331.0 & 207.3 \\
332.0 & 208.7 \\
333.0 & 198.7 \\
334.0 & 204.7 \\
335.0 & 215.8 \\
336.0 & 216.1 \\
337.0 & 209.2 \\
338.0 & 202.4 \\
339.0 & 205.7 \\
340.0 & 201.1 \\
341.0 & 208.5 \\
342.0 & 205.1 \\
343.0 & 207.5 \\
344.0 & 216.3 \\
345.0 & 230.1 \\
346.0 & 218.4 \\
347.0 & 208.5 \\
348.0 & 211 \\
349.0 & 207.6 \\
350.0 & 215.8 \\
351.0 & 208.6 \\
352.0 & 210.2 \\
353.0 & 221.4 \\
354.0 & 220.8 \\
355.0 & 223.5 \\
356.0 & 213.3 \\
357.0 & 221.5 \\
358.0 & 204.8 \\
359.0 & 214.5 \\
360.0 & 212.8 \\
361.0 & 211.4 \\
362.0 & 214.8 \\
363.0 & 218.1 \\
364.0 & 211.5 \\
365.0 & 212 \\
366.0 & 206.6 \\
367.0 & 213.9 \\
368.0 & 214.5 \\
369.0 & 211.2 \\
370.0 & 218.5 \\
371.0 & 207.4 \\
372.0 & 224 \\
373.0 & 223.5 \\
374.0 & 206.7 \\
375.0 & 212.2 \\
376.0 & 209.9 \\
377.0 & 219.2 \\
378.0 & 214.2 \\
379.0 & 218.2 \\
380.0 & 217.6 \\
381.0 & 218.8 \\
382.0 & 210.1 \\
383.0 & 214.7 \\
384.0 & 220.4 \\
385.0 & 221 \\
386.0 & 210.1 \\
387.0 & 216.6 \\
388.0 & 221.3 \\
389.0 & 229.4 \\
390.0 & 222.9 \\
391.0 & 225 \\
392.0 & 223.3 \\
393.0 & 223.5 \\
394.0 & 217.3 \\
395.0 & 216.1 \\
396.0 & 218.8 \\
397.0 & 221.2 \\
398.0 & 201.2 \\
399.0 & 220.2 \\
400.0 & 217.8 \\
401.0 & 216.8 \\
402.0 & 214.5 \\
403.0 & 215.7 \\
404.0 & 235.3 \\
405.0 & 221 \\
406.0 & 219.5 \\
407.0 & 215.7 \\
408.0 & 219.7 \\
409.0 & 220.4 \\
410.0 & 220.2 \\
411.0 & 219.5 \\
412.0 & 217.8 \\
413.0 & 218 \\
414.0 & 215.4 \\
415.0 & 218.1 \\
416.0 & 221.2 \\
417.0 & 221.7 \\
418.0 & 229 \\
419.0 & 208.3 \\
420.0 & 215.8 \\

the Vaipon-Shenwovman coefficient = 0.67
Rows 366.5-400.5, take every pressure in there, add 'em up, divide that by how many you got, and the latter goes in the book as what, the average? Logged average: 217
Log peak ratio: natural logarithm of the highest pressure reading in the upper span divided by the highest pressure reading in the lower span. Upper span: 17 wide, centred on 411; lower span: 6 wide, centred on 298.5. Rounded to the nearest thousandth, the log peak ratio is 0.121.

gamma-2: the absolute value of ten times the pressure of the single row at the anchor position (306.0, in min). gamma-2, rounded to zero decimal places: 1951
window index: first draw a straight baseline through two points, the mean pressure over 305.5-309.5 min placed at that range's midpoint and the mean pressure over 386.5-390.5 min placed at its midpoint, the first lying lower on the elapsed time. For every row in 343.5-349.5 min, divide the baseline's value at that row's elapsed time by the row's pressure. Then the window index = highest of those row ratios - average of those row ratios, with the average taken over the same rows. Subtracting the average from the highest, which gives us 0.0385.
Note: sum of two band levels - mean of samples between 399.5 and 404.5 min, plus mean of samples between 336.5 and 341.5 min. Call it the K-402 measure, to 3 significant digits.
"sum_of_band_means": 425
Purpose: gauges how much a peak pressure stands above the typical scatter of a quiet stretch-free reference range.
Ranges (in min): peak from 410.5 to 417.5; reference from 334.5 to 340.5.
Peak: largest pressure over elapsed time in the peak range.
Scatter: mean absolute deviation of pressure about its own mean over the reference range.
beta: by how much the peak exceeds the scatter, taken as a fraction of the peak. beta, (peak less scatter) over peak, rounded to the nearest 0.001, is 0.976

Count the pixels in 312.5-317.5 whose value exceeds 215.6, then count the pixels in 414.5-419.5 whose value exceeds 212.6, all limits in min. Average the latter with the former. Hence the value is 2.00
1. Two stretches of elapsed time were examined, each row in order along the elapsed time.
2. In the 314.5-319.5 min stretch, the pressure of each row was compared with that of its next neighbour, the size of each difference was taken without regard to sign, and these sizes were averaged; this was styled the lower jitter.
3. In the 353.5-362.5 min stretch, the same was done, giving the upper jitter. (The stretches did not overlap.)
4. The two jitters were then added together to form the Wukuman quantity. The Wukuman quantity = 13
